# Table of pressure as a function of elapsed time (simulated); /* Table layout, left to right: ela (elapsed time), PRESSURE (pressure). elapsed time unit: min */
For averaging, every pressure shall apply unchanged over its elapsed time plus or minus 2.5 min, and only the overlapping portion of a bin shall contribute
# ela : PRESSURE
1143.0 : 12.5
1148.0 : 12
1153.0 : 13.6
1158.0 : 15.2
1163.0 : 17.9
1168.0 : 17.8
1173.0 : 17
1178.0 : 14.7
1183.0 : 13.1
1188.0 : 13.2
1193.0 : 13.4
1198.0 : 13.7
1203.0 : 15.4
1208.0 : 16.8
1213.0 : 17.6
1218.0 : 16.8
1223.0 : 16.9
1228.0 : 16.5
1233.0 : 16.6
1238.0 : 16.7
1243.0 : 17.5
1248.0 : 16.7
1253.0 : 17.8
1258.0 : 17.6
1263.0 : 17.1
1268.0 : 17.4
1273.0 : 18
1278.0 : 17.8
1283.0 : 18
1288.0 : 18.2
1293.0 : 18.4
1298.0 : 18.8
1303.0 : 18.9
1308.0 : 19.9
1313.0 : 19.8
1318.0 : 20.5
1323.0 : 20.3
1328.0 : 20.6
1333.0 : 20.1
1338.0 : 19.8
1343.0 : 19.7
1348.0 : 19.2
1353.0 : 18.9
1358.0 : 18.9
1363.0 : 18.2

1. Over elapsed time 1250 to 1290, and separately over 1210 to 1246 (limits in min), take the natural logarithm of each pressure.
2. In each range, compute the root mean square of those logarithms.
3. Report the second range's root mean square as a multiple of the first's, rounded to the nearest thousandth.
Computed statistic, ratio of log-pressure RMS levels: 0.984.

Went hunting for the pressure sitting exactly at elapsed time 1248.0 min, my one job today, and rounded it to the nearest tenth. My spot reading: 16.7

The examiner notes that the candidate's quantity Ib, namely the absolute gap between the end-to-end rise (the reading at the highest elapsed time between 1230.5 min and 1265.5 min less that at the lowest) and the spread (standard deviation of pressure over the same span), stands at 0.0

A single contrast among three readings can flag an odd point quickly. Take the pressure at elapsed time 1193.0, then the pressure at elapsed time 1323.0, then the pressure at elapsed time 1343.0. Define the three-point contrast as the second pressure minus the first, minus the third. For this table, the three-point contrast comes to -13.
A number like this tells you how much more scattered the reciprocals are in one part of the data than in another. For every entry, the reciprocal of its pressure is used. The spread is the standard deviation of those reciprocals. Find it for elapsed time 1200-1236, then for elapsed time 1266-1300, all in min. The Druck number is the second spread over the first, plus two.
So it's 2.6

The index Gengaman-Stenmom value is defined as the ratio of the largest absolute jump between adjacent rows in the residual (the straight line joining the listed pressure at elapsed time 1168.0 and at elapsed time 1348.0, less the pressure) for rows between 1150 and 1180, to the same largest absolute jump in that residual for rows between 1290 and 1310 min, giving 2.8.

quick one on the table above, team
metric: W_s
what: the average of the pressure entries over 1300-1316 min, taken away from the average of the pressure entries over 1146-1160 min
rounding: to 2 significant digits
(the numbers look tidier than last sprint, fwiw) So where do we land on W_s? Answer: -5.9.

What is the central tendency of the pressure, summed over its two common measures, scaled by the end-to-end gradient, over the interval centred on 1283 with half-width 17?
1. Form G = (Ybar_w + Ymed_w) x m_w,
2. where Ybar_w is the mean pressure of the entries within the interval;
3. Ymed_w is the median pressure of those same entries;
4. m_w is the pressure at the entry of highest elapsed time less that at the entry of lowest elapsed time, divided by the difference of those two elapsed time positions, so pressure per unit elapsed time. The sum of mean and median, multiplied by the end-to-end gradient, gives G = 2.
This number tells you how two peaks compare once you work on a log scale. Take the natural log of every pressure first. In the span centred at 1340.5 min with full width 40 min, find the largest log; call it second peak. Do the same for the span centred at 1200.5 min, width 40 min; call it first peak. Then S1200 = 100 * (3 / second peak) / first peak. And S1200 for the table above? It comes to 34.58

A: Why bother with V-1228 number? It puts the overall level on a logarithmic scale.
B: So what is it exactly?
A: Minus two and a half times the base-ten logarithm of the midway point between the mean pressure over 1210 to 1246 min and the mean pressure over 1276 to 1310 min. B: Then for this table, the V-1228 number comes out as -3.12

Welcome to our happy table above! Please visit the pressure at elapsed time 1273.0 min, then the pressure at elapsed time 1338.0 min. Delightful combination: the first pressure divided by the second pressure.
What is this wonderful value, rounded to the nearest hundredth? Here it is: 0.91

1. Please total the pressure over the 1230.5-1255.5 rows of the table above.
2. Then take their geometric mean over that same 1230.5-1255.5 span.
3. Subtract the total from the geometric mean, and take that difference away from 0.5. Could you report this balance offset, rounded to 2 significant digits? 69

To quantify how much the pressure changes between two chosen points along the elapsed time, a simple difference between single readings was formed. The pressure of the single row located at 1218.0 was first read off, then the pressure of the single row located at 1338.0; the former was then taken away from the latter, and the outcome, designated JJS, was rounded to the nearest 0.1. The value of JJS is 3.0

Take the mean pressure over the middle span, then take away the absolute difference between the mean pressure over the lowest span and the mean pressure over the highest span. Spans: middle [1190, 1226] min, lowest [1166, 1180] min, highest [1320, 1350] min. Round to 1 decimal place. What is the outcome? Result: 12.3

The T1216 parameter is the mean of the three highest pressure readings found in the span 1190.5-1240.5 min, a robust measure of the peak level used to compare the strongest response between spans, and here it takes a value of 17.1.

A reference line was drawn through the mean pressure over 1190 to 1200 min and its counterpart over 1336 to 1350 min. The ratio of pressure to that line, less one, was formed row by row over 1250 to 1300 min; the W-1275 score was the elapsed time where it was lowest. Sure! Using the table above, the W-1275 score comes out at 1263.0 min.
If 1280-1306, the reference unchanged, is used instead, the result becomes 1293.0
